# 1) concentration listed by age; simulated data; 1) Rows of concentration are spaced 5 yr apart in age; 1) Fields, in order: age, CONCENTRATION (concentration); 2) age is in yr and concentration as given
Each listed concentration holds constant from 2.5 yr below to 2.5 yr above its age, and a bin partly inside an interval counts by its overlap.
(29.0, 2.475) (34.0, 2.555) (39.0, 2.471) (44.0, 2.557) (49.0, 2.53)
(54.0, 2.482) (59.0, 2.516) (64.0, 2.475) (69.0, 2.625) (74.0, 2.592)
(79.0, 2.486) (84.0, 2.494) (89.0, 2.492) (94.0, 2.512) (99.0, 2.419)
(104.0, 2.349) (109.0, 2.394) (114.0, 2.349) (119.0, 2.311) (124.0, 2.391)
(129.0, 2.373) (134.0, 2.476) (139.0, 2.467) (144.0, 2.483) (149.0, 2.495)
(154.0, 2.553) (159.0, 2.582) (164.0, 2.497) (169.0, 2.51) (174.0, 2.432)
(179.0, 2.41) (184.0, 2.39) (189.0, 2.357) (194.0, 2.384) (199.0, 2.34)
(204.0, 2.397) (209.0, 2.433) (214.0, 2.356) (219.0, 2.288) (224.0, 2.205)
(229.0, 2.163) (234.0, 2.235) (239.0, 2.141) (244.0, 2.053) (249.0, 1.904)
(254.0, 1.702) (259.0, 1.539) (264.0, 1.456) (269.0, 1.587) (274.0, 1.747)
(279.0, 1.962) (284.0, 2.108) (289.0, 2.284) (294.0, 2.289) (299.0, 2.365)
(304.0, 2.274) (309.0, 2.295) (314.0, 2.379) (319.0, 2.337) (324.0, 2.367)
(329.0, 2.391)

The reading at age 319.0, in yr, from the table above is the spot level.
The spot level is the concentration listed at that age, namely 2.337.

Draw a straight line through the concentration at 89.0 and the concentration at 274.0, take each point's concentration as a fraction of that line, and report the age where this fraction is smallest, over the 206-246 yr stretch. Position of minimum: 244.0 yr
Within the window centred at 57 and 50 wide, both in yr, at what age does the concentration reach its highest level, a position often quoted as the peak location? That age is 69.0 yr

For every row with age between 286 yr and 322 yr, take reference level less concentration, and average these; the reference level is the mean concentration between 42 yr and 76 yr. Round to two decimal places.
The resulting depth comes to 0.22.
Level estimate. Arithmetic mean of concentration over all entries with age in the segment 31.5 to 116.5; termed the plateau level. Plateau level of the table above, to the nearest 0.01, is 2.49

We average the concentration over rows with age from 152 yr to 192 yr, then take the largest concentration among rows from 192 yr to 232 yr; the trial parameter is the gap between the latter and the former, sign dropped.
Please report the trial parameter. 0.0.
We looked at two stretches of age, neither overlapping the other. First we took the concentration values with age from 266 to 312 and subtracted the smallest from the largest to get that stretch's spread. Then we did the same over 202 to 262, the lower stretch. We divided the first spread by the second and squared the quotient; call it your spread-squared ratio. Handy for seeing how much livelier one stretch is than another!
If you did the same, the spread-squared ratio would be 1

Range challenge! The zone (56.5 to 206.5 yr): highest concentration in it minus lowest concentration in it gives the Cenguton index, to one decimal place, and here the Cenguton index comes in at 0.3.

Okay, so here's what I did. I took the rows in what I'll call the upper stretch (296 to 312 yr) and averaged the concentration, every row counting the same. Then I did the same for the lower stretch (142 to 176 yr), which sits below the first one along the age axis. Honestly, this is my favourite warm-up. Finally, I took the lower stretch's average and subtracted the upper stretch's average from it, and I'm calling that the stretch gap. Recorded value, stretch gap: 0.20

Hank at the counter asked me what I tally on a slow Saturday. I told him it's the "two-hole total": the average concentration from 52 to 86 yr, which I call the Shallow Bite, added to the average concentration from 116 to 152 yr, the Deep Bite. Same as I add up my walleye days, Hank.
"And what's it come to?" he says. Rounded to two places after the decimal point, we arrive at 4.95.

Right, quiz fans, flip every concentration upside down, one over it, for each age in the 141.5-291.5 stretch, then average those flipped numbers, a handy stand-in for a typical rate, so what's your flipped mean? 0.47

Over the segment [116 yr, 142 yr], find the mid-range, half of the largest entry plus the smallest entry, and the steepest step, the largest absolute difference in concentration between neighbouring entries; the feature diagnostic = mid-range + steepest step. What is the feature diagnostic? 2.50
